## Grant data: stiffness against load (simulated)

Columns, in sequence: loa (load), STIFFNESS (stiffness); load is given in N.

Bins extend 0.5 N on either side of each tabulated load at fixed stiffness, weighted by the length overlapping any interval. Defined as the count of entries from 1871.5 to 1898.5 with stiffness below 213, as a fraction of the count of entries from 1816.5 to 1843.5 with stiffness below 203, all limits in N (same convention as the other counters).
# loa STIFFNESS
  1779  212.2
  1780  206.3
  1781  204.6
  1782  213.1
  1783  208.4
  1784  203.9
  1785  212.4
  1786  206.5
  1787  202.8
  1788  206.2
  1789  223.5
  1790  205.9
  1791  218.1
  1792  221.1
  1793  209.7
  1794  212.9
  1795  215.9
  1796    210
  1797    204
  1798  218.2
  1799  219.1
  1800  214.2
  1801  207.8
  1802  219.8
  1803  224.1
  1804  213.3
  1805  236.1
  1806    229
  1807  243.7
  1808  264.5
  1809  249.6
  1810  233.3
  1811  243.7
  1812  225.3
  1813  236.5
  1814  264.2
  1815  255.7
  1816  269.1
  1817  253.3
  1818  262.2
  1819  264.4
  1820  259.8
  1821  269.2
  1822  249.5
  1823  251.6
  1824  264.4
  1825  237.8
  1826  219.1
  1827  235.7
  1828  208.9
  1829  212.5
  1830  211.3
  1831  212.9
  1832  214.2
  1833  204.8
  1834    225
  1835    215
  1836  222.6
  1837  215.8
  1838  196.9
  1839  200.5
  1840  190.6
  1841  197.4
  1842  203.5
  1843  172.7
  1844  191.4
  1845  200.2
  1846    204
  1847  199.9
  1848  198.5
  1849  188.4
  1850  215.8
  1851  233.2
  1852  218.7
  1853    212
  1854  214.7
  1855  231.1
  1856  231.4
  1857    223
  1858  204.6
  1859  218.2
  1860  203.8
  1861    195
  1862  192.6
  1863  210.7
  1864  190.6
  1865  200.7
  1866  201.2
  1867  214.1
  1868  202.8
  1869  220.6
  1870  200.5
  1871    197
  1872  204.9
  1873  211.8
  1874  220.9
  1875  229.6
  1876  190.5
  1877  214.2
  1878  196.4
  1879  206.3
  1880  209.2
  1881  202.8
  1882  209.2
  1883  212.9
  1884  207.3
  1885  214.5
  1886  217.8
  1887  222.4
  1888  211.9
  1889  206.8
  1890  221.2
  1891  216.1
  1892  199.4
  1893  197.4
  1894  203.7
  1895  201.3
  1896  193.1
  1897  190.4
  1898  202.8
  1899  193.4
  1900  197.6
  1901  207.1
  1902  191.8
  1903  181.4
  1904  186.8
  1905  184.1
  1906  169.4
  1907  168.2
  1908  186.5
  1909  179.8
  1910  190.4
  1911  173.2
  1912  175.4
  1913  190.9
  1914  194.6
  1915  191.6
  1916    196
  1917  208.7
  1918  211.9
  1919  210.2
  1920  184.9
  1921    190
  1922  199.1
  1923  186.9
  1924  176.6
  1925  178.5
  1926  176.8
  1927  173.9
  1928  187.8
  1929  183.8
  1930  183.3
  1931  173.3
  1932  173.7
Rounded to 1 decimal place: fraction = 3.8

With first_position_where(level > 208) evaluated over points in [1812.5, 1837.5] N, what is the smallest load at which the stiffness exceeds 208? 1813 N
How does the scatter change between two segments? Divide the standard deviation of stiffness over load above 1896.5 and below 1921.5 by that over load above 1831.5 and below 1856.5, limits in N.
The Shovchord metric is 0.81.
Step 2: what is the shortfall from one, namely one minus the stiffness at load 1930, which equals -182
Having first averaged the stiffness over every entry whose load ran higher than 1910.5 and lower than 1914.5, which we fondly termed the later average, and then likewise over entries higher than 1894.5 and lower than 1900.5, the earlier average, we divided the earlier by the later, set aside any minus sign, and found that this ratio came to 1.07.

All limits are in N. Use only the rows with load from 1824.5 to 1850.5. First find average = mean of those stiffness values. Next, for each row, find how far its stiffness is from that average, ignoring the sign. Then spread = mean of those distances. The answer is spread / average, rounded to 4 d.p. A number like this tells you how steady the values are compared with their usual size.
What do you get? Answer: 0.0552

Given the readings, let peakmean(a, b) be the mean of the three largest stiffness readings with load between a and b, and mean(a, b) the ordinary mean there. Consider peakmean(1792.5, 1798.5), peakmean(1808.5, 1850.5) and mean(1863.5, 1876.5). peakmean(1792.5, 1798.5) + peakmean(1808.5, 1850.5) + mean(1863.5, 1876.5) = 690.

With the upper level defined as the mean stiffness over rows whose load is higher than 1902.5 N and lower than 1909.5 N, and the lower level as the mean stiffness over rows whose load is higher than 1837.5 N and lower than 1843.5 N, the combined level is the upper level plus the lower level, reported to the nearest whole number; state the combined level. 373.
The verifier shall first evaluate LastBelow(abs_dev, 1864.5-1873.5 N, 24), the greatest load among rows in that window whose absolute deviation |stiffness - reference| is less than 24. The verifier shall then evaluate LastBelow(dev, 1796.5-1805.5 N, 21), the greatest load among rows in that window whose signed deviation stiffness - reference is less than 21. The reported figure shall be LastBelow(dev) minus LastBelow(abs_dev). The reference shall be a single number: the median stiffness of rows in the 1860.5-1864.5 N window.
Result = -69 N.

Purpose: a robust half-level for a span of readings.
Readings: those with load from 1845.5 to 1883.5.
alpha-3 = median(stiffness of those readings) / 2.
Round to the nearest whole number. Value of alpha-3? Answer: 104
